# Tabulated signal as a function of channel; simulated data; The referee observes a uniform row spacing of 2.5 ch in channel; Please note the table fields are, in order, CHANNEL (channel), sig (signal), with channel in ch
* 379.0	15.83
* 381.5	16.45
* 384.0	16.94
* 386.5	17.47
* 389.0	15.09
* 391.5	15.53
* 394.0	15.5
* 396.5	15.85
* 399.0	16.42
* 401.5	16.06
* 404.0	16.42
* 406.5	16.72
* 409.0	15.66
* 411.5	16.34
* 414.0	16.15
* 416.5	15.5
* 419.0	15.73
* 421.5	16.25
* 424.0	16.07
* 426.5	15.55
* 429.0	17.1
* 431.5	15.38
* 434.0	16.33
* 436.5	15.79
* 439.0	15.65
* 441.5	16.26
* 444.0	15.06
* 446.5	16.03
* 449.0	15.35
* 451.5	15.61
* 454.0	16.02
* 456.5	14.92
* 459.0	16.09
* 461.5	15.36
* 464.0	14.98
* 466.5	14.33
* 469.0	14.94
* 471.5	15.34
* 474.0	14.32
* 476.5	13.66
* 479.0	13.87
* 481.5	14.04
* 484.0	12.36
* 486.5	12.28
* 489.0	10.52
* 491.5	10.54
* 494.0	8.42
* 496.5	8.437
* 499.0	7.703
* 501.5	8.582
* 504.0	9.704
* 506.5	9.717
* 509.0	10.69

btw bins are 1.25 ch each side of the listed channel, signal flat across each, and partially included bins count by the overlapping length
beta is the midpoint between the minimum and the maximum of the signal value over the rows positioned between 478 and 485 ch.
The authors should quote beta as 13.2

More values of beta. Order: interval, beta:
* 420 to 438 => 16.2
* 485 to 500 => 10.0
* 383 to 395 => 16.3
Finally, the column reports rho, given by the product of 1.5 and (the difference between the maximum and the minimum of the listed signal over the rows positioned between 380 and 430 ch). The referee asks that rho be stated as 3.6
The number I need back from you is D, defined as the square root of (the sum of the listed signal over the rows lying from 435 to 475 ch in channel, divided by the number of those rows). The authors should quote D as 3.92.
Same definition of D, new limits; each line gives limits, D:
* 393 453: 3.99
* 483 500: 3.17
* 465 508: 3.42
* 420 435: 4.01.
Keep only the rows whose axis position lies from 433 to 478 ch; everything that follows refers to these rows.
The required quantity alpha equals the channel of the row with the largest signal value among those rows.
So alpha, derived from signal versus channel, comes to 434.0 ch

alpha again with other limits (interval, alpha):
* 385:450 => 386.5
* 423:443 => 429.0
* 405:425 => 406.5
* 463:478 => 471.5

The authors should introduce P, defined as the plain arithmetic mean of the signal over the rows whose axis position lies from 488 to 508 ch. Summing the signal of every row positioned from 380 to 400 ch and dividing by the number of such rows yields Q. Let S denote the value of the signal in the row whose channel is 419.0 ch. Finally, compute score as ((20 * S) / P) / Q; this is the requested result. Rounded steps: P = 9.2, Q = 16.2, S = 15.73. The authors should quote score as 2.1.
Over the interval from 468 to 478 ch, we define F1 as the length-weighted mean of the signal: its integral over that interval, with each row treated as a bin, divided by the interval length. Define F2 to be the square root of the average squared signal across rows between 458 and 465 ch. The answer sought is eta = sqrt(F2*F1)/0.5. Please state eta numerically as 30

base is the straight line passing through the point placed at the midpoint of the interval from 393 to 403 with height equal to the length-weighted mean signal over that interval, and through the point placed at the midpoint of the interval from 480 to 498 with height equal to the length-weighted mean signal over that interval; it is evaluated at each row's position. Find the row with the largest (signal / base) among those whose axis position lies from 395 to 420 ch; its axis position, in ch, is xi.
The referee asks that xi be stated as 406.5 ch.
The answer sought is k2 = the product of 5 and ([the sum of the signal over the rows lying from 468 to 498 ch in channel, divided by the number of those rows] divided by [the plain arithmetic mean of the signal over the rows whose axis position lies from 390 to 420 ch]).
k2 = 3.9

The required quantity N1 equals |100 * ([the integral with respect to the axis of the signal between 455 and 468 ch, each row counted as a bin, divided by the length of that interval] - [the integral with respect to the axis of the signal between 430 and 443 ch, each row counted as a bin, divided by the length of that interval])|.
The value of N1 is 74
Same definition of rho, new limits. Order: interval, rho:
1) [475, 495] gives 8.4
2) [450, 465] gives 1.8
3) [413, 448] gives 3.1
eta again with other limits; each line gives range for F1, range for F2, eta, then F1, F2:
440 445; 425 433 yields 32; 15.7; 16.0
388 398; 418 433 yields 32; 15.5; 16.0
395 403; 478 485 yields 29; 16.1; 13.4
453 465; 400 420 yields 32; 15.5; 16.1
